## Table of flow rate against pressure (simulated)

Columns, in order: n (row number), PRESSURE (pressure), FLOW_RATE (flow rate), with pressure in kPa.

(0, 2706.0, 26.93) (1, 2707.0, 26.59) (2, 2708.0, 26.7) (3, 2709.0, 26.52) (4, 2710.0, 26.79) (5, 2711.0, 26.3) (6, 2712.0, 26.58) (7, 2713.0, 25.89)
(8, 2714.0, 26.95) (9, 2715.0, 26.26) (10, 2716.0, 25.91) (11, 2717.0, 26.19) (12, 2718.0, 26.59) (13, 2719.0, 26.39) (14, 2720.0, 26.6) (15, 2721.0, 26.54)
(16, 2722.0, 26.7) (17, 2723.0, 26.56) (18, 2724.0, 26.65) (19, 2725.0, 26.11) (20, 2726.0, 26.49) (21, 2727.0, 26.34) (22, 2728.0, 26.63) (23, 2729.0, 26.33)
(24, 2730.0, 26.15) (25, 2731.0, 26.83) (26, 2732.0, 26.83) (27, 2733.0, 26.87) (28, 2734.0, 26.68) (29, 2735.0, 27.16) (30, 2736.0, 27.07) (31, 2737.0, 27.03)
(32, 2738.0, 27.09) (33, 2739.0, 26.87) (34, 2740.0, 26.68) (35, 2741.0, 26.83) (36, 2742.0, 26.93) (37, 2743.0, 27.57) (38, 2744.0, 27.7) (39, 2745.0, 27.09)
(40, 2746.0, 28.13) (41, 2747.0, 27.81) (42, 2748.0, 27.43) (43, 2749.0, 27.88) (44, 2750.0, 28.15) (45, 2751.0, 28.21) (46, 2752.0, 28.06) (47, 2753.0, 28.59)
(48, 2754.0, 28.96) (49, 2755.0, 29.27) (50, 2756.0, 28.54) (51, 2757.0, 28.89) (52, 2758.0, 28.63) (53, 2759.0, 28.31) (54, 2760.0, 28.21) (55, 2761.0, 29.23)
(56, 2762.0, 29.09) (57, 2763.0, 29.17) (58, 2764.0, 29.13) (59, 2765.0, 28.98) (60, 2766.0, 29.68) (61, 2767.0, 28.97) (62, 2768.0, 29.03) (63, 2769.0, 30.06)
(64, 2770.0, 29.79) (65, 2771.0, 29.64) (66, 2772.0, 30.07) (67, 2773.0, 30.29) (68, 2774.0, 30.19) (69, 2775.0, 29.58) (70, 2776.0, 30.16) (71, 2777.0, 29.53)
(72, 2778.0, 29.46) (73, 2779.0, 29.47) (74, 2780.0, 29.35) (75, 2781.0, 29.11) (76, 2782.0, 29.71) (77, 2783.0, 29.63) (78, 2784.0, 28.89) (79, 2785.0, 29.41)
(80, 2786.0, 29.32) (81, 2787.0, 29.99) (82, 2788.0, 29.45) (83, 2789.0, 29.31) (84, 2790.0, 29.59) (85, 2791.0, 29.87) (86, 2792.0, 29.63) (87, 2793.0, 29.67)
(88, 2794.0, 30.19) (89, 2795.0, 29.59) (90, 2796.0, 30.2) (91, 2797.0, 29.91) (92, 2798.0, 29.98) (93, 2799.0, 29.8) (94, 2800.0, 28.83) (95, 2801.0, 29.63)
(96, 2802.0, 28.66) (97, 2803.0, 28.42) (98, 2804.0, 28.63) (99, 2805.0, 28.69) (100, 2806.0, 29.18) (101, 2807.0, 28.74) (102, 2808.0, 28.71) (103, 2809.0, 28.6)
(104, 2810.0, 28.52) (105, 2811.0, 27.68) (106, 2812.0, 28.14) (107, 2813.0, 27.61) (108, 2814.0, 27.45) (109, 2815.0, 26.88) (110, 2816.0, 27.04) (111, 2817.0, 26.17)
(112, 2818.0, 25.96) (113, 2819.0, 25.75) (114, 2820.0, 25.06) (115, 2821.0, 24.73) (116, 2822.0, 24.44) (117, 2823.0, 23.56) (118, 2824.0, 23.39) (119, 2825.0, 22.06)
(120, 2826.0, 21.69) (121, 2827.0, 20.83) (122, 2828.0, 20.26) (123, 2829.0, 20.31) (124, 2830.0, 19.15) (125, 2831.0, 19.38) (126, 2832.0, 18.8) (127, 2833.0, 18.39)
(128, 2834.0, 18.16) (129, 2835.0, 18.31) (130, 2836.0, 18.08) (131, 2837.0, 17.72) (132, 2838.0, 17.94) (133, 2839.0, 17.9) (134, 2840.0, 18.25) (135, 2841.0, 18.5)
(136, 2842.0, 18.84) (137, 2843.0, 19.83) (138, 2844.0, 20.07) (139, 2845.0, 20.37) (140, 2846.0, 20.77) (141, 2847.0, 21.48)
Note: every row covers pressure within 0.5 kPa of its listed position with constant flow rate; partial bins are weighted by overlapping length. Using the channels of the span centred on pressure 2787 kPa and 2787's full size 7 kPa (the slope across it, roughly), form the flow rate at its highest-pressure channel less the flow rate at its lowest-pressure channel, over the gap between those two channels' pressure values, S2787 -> 0.12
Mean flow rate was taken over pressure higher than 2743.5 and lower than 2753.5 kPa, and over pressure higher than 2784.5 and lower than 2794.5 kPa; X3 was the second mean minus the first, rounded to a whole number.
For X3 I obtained 2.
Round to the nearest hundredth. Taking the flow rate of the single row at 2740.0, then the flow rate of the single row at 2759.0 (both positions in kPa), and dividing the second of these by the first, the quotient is 1.06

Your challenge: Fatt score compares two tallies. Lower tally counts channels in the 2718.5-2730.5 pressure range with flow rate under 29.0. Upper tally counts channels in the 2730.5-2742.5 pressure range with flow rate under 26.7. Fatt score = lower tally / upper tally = 6.0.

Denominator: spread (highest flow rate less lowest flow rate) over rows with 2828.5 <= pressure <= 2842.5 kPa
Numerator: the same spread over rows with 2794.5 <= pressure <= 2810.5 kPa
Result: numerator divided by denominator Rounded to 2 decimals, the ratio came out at 0.69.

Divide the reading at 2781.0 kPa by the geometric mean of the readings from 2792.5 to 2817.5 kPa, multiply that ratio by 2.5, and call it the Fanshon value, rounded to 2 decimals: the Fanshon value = 2.54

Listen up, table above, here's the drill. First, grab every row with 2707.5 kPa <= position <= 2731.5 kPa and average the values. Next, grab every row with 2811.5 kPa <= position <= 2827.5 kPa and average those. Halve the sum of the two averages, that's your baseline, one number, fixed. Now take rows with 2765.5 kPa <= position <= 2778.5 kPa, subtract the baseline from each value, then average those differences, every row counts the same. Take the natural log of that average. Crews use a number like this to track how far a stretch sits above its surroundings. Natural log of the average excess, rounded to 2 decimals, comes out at 1.38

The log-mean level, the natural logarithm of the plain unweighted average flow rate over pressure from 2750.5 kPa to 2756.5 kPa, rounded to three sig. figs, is 3.35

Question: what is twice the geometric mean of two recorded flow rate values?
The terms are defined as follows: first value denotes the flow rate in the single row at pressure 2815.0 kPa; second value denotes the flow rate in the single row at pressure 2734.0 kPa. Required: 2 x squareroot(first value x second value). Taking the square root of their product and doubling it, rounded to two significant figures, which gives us 54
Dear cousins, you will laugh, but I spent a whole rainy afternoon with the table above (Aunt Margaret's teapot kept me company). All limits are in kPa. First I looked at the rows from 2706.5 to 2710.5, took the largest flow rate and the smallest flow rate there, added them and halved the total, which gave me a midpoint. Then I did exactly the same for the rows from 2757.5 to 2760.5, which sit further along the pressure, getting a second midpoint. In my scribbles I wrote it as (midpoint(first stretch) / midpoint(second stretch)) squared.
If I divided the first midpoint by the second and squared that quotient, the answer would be 0.88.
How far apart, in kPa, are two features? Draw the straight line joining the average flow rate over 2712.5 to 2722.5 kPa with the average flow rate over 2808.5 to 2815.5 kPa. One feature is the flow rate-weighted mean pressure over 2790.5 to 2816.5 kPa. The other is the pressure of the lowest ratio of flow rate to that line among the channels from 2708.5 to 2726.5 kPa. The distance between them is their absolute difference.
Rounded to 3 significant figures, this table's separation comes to 87.3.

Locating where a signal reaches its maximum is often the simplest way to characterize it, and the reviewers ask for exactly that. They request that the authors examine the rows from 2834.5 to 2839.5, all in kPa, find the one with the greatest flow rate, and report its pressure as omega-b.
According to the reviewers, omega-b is 2835.0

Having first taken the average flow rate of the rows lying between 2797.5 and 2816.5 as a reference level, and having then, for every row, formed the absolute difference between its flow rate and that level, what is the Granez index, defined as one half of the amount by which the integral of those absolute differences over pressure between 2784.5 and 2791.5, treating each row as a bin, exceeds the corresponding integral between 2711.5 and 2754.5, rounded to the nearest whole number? -29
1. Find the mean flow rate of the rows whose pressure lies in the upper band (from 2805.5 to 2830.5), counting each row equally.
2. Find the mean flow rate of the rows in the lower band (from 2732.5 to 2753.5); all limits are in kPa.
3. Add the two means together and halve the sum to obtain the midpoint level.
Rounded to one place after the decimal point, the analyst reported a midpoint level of 26.3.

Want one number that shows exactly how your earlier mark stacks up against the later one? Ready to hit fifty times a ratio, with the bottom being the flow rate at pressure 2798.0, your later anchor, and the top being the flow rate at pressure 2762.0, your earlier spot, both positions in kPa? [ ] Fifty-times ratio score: 49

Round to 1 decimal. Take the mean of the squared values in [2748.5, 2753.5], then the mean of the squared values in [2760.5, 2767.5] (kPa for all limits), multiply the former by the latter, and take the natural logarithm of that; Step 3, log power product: 13.4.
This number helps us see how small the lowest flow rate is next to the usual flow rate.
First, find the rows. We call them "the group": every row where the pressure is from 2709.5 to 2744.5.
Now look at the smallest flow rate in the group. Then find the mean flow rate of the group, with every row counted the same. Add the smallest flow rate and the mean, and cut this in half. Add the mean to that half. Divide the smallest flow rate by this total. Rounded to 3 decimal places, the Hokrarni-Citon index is 0.489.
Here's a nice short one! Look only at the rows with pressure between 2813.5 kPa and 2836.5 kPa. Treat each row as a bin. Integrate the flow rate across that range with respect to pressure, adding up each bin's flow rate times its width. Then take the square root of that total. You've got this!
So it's 23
